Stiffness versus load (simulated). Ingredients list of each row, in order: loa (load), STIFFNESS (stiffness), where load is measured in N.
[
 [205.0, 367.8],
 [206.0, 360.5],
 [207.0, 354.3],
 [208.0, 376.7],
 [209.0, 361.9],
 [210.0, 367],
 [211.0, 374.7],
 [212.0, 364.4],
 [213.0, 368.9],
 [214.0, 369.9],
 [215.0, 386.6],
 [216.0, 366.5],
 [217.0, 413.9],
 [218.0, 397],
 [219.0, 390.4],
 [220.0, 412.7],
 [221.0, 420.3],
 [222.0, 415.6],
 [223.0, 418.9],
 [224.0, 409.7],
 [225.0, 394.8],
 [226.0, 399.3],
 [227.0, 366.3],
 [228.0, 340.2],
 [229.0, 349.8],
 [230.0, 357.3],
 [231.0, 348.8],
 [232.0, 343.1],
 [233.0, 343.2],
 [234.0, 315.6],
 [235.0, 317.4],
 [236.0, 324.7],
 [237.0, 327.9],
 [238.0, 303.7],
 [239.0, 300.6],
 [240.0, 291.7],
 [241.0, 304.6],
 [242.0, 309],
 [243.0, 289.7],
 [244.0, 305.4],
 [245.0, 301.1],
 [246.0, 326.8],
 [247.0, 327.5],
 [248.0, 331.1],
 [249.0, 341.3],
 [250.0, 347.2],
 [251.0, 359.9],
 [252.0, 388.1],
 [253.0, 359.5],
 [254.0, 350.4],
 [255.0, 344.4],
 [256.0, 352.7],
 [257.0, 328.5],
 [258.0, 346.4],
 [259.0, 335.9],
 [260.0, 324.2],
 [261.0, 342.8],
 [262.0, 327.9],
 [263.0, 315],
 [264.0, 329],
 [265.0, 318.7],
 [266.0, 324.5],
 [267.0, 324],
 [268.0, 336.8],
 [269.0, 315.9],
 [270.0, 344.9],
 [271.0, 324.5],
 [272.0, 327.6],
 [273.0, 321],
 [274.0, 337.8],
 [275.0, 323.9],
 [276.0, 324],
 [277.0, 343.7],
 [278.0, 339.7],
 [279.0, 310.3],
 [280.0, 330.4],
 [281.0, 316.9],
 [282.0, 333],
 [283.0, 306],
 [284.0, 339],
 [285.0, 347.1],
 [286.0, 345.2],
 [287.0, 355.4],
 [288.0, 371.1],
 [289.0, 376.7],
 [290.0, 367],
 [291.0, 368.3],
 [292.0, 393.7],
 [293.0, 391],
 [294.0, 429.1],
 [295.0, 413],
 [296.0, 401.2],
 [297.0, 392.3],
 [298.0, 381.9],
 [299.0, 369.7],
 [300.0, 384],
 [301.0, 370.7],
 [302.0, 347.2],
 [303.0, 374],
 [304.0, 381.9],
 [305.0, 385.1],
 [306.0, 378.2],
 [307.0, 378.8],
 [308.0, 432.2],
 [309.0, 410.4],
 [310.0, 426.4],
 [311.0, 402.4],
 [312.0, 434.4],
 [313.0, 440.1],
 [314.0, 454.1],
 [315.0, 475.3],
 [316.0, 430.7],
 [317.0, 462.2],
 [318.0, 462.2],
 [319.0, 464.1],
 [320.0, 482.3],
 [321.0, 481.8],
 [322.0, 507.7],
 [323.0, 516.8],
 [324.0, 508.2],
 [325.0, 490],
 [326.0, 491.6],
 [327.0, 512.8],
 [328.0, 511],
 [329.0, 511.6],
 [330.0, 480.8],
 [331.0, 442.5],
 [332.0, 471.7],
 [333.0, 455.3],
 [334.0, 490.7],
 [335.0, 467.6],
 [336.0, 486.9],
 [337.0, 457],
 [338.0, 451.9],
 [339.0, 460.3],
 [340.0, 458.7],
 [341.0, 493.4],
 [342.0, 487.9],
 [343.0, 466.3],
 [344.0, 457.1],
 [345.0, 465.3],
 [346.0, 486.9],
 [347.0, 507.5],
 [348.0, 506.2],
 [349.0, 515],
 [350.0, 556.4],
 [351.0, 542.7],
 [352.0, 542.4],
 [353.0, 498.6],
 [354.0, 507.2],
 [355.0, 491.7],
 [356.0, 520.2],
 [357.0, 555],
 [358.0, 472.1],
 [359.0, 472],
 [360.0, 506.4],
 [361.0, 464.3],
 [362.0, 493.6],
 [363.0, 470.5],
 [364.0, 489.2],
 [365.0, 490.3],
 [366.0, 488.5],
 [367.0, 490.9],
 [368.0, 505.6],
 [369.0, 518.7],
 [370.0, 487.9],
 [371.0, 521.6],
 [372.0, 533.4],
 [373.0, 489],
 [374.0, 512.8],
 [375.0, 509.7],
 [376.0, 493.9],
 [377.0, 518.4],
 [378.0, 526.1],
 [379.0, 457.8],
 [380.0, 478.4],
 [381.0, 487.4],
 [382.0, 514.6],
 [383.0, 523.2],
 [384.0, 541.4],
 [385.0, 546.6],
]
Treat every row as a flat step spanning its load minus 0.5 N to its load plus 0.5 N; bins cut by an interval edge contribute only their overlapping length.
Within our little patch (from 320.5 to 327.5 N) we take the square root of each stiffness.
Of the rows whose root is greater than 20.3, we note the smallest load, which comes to 321.0 N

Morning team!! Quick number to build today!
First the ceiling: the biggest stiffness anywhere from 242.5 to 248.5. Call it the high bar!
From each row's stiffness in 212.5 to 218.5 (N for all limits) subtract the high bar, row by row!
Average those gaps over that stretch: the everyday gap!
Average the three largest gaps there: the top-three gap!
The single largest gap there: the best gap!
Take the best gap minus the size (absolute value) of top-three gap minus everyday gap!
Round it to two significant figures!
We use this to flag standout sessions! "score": 67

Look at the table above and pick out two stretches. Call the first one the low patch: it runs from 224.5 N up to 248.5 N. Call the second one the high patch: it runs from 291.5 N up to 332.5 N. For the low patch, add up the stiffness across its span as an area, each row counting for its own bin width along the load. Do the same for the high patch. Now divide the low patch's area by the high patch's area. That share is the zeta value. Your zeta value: 0.4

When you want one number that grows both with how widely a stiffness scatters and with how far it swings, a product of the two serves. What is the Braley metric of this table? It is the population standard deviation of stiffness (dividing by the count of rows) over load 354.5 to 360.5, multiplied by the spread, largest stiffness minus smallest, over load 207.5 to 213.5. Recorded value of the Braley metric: 430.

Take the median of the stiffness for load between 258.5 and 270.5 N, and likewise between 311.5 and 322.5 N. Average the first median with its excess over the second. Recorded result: 95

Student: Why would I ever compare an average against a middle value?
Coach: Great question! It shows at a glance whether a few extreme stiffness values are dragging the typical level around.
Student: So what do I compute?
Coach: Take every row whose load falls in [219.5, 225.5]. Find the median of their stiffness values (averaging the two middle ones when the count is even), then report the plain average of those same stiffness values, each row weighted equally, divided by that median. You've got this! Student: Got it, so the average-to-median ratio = 0.99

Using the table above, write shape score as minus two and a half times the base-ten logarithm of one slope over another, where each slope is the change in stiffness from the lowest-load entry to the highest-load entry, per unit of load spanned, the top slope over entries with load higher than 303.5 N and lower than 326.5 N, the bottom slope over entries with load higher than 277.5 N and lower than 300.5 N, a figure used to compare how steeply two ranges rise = -1.0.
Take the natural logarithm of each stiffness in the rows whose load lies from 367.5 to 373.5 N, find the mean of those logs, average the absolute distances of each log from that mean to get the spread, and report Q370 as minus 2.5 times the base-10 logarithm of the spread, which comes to 3.8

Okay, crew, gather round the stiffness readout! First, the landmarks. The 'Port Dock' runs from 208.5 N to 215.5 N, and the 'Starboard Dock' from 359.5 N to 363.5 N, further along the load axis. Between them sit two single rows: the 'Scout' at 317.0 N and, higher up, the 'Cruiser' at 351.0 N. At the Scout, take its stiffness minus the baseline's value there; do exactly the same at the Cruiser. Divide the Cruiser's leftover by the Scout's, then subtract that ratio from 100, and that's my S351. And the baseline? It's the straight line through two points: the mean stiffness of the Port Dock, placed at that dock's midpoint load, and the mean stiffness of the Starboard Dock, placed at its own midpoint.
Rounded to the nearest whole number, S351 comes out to 95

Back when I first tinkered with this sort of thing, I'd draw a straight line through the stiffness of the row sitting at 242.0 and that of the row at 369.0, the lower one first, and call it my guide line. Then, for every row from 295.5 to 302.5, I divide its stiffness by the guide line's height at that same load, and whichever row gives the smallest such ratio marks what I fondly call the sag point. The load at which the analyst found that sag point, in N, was 302.0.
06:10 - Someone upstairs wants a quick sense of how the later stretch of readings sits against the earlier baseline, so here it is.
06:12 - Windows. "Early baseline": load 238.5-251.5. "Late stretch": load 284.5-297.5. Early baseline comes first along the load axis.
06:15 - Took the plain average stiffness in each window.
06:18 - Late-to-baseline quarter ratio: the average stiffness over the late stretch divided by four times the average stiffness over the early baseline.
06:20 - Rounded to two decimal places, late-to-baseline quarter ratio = 0.30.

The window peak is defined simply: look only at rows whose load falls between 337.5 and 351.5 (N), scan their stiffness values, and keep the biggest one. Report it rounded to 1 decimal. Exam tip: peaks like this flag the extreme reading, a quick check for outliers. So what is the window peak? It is 556.4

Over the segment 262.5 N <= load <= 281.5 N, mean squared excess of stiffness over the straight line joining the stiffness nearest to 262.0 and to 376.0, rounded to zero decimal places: 386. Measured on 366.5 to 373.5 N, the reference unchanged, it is 737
